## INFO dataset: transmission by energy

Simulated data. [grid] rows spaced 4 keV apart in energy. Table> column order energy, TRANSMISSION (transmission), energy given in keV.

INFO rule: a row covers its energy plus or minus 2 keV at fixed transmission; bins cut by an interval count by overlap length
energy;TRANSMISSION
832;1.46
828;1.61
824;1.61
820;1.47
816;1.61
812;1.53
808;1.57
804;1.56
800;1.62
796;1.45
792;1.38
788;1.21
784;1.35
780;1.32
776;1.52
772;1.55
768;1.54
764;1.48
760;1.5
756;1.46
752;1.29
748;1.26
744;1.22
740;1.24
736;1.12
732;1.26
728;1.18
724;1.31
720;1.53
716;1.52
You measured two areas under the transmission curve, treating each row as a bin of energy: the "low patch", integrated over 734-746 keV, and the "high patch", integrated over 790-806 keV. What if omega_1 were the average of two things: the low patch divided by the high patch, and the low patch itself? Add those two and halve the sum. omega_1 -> 7.5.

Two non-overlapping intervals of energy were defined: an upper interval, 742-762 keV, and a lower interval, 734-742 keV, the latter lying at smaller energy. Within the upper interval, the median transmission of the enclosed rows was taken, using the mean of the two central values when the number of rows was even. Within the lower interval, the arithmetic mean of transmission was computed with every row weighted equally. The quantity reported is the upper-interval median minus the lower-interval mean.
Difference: 0.11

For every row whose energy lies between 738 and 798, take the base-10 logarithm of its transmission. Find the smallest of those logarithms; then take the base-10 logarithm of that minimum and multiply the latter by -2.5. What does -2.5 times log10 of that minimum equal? 2.71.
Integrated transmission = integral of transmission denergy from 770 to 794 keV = 33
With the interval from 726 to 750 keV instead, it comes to 29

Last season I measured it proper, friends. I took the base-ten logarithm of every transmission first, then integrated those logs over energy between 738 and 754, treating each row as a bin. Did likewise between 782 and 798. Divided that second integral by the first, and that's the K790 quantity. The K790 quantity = 1.3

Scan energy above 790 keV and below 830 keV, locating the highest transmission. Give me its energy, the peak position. 800 keV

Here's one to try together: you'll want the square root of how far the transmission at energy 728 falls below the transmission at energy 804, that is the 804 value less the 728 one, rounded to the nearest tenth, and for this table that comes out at 0.6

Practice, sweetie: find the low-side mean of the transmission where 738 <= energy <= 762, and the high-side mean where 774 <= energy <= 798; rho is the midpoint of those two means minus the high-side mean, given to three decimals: -0.022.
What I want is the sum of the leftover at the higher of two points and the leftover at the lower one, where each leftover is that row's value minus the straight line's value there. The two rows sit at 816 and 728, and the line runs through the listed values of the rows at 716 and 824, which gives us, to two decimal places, -0.34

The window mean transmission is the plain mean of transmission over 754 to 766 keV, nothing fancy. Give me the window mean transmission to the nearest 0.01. 1.48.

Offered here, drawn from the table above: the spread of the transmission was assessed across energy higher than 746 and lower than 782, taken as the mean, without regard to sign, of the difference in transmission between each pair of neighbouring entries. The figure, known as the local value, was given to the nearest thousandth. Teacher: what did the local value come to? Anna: 0.070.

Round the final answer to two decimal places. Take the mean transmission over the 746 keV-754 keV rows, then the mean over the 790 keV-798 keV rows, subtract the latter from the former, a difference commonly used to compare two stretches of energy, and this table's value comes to -0.14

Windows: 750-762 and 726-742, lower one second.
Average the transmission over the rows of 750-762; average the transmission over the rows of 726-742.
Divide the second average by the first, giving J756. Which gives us 0.85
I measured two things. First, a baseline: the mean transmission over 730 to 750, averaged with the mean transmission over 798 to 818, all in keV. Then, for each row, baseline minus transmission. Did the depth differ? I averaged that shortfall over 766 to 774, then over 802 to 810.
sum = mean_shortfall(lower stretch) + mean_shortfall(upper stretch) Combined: -0.31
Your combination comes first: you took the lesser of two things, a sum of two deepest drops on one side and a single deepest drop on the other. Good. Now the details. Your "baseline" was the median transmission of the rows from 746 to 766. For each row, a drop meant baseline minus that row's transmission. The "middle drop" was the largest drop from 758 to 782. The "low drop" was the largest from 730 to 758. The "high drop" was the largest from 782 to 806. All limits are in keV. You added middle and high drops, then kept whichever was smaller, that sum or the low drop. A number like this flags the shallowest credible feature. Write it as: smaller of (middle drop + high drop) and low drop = 0.34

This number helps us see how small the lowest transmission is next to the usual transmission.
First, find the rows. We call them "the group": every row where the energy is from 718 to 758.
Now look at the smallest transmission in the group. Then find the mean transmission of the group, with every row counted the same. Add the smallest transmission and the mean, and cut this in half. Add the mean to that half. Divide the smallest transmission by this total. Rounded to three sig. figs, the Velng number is 0.450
